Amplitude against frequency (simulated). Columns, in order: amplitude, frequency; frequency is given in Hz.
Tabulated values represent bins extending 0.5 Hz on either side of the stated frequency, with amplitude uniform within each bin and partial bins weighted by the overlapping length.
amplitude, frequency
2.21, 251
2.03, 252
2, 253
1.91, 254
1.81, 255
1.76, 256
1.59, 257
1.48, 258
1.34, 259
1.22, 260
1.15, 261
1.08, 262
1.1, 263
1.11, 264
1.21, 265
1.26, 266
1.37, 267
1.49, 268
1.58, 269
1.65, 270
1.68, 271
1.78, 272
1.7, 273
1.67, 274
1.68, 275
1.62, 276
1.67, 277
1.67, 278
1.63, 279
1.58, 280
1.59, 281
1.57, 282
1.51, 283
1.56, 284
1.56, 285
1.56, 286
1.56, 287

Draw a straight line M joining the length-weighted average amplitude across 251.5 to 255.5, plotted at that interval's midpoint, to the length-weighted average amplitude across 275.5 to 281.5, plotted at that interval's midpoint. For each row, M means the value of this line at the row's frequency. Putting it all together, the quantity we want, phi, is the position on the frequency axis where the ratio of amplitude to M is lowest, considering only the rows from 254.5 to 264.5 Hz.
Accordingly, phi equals 262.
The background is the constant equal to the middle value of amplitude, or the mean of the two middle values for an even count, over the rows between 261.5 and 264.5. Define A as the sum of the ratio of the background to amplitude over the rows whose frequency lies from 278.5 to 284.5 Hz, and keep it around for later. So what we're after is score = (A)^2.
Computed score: 18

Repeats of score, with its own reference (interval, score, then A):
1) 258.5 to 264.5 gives 32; 5.7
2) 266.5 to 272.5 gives 17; 4.2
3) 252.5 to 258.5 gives 14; 3.8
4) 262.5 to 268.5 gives 28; 5.3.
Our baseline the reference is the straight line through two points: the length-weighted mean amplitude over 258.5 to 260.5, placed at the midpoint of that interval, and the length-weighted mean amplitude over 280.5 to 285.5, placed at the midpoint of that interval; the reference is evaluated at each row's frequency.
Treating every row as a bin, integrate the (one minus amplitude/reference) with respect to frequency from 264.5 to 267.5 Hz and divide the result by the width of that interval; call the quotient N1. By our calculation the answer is 0.06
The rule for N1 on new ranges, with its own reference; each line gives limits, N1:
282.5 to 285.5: 0.02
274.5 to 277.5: -0.12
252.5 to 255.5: -0.57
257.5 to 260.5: -0.06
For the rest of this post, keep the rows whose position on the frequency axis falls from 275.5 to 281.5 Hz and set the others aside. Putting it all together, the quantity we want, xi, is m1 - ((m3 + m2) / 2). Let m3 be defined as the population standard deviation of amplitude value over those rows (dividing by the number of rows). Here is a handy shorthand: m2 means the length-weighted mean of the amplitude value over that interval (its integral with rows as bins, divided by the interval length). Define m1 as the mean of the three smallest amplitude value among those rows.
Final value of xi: 0.77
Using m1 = 1.6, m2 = 1.63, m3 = 0.03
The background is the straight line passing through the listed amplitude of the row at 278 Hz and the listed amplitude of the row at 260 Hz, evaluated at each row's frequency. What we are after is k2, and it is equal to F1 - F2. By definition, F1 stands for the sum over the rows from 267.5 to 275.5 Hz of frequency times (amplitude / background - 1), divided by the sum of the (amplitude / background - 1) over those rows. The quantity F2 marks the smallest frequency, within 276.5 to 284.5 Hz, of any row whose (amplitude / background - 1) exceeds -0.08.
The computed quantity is -5.6 Hz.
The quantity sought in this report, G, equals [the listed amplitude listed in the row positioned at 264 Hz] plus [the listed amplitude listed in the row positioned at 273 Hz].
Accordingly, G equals 2.81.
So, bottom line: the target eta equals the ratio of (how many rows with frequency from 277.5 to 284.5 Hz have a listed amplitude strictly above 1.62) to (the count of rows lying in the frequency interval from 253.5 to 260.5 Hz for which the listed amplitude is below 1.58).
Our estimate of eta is 0.67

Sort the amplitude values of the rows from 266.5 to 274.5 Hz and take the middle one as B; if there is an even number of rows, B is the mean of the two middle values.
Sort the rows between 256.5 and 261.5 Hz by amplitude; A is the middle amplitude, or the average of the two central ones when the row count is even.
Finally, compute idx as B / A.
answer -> 1.24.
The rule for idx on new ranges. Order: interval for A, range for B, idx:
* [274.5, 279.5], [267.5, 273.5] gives 1.00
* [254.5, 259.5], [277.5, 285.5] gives 0.99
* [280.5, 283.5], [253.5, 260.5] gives 1.01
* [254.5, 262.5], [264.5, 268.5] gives 0.93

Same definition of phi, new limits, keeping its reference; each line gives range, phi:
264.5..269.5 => 265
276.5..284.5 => 283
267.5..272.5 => 268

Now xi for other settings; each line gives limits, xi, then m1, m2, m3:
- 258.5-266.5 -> 0.46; 1.1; 1.18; 0.08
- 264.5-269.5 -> 0.52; 1.3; 1.38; 0.14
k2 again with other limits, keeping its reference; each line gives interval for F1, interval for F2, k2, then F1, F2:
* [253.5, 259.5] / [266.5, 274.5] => -11.3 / 255.7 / 267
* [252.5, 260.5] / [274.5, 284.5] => -20.0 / 255.0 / 275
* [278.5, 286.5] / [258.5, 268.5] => 24.3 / 283.3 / 259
